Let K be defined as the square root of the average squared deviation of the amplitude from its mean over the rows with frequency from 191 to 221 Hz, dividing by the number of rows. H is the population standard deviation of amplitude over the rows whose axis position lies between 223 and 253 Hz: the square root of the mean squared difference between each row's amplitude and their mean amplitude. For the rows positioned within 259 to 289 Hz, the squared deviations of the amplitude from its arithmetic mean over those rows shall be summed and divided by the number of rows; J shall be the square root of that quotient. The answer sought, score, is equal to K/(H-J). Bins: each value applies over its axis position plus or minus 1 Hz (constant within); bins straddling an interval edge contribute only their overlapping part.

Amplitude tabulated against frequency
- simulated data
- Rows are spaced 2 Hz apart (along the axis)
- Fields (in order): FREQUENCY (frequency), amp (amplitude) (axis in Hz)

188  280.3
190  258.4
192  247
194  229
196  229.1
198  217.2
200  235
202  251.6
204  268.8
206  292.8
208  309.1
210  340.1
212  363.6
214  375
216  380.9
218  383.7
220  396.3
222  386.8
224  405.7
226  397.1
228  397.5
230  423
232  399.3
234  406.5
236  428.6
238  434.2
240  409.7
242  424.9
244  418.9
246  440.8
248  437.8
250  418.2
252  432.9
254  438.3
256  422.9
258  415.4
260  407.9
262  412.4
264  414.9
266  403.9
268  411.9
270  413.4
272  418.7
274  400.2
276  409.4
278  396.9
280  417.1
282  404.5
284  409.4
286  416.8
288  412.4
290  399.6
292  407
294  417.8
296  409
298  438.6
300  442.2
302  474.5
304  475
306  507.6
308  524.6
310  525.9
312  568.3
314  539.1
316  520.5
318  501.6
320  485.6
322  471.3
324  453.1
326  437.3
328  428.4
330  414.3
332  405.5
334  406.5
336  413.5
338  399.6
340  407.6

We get 7.7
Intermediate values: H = 14.5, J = 6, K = 64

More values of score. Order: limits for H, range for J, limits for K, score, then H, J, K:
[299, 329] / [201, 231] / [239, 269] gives -1.0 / 39.5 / 51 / 11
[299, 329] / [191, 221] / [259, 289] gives -0.3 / 39.5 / 64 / 6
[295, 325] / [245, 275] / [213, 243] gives 0.6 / 41.7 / 12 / 18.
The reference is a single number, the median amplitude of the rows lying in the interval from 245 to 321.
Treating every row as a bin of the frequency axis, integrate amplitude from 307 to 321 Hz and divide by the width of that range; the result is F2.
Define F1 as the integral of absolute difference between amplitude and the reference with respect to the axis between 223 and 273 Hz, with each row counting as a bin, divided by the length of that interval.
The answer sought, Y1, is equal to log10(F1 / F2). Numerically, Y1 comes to -1.7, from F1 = 10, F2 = 524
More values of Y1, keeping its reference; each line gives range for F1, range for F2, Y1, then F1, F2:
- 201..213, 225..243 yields -0.6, 114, 413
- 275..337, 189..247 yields -0.9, 40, 350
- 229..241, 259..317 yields -1.6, 12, 441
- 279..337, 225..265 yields -1.0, 42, 419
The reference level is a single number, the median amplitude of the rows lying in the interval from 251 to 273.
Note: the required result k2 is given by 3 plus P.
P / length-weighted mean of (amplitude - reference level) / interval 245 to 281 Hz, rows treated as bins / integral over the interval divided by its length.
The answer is 5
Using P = 2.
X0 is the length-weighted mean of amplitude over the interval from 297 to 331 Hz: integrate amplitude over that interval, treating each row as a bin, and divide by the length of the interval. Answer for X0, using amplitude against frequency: 483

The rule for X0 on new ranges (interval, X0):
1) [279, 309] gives 437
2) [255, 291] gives 410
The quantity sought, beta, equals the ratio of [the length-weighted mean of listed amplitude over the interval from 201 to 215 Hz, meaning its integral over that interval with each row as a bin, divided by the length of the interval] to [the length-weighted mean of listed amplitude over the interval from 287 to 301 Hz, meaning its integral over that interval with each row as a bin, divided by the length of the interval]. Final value 0.75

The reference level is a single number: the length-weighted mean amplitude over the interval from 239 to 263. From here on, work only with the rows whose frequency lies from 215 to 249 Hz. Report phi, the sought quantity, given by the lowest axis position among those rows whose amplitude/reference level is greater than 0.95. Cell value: 224 Hz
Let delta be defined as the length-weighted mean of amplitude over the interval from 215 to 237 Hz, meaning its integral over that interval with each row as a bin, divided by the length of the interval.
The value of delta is 400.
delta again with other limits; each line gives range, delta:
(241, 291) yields 416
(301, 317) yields 517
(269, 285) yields 409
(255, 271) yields 413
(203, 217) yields 333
